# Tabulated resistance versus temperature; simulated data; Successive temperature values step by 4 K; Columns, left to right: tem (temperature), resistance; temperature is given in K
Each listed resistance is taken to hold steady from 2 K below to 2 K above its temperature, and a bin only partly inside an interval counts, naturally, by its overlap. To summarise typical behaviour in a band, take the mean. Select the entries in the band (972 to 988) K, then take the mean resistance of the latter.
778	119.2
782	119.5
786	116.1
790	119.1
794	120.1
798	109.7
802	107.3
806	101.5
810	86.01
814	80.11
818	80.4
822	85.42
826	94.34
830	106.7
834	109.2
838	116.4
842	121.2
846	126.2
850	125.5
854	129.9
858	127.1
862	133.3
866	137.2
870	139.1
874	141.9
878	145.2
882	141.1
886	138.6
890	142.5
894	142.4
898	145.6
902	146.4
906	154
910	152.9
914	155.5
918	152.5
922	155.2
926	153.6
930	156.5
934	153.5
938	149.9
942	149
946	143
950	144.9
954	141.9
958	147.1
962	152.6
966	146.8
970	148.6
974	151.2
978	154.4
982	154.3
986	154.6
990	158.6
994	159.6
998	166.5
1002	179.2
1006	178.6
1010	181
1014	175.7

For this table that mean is 154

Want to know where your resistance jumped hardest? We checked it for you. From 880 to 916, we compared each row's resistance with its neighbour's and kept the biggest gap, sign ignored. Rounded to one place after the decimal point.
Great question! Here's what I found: 7.6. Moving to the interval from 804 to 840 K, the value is 15.5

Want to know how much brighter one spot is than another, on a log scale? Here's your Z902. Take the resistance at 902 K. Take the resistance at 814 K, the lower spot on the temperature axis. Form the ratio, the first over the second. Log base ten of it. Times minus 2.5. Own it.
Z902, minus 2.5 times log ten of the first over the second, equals -0.65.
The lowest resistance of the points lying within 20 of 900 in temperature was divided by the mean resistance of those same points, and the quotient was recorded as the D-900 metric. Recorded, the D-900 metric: 0.942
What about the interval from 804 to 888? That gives 0.682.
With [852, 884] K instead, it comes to 0.929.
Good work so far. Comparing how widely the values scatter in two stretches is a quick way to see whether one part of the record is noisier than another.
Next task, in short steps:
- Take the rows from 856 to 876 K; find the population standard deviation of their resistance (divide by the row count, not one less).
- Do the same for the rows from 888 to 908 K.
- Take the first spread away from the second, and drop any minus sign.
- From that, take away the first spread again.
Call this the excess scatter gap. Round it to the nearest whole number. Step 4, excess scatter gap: -4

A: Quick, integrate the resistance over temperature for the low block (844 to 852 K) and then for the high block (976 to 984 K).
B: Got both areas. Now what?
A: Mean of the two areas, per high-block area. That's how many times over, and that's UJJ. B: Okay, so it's 0.91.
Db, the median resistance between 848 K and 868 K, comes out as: 130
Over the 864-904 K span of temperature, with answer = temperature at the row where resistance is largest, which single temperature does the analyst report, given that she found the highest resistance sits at 902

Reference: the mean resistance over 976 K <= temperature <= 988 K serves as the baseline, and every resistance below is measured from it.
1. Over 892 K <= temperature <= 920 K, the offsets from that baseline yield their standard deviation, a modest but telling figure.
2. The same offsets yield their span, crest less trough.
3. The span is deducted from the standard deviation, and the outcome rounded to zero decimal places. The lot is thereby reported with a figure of -8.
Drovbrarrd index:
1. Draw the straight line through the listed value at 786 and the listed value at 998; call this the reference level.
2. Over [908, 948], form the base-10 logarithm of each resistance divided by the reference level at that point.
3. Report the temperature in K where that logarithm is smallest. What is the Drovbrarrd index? 946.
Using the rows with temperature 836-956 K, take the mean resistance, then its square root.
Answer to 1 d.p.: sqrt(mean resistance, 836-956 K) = 11.9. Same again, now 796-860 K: 10.3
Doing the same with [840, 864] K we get 11.3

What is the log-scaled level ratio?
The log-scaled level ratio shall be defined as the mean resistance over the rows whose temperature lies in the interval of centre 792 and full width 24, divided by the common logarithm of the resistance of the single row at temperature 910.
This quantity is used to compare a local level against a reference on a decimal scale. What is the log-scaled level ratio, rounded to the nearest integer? 53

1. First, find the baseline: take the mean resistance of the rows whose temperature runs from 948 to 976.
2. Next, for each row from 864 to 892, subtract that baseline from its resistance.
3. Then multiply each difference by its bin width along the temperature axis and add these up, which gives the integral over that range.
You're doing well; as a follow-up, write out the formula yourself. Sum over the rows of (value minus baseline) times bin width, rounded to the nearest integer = -190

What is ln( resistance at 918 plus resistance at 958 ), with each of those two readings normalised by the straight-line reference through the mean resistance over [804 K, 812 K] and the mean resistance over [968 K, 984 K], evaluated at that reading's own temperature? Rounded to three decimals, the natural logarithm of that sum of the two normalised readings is 0.772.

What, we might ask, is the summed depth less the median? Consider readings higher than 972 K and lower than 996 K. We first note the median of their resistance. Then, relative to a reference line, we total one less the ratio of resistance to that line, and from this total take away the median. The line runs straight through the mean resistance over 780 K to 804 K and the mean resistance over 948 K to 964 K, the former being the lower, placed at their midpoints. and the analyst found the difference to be -155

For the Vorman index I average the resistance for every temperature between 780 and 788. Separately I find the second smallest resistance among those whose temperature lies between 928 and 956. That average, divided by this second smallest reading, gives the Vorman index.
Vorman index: 0.82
